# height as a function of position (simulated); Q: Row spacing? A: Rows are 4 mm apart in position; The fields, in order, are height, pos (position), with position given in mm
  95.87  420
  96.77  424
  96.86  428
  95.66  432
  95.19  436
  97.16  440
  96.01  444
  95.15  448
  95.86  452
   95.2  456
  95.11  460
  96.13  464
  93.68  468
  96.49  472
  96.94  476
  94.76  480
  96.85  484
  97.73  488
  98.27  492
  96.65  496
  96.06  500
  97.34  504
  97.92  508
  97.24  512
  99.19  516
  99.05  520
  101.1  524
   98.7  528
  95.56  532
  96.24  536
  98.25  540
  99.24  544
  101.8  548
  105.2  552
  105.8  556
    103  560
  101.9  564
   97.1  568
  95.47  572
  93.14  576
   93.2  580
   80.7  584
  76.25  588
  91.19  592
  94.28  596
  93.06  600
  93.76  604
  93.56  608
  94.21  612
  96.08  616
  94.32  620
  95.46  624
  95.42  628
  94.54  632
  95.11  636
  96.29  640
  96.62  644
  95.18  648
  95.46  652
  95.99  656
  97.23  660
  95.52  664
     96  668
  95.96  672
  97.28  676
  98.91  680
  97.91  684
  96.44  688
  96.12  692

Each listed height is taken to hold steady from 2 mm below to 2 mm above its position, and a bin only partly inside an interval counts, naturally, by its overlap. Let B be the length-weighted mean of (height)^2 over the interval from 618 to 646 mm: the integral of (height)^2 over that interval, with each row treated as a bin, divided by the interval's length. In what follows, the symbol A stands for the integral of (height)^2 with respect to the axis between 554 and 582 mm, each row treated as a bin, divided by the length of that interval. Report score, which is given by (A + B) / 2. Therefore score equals 9414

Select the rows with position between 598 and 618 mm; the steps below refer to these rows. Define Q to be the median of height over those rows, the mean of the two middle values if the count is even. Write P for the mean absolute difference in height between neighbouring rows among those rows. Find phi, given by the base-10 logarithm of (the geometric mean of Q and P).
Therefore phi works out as 0.95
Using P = 0.9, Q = 94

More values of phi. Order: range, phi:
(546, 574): 1.19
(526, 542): 1.14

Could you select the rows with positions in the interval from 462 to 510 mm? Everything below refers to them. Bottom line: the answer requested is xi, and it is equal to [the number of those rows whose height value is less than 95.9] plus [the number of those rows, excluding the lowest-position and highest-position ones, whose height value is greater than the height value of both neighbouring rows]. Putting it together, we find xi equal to 4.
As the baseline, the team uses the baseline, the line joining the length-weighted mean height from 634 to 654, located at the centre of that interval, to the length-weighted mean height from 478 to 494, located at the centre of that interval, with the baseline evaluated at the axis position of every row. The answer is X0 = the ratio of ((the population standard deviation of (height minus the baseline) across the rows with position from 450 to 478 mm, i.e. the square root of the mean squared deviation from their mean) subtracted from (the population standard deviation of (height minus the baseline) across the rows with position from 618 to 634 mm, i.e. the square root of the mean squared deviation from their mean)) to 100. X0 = -0.005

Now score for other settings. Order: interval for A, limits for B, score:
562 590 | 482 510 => 8917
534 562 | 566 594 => 9182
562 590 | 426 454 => 8793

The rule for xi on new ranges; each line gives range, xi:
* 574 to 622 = 15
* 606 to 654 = 12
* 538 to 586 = 6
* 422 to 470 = 11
